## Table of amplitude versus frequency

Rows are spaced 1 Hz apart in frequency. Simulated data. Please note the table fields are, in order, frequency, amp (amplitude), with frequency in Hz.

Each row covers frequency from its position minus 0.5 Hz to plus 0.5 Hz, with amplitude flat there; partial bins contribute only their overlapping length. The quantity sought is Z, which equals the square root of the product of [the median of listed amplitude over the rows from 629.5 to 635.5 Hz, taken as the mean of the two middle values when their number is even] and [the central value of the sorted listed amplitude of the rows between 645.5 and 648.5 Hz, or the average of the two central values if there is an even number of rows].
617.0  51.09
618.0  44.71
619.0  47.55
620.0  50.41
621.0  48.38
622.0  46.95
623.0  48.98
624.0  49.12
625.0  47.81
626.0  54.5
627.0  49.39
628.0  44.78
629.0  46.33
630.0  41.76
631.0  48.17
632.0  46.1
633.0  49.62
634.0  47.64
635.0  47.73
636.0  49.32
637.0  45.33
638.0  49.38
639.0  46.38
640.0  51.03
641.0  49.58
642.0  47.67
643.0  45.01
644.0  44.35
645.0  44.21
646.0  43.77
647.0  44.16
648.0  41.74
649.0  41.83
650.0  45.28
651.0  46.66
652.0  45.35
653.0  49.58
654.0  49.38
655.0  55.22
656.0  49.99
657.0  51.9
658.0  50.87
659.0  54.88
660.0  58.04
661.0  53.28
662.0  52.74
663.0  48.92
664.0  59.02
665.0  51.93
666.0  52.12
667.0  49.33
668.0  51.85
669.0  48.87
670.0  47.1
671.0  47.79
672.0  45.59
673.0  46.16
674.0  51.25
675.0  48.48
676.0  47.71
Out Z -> 45.7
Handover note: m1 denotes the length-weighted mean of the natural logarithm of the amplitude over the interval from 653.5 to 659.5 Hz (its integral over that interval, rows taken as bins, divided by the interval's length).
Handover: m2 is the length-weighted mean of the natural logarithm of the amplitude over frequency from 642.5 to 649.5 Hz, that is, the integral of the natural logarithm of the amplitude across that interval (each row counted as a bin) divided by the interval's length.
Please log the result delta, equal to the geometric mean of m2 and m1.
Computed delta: 3.862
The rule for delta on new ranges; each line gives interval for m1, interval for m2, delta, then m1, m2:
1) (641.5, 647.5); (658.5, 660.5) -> 3.916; 3.80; 4.03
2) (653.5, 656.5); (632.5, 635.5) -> 3.909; 3.94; 3.88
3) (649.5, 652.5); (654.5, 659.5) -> 3.892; 3.82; 3.96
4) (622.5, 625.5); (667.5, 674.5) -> 3.881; 3.88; 3.88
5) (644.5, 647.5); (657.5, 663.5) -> 3.877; 3.79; 3.97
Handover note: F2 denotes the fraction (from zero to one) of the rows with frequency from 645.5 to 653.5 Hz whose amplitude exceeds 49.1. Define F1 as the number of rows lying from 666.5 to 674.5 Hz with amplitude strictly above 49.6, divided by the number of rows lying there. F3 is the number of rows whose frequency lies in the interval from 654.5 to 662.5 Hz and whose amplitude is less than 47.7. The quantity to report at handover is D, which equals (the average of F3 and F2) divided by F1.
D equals 0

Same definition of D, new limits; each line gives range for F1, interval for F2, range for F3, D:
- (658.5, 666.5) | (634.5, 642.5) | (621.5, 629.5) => 2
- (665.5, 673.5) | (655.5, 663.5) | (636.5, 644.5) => 12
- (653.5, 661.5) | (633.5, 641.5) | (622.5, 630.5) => 2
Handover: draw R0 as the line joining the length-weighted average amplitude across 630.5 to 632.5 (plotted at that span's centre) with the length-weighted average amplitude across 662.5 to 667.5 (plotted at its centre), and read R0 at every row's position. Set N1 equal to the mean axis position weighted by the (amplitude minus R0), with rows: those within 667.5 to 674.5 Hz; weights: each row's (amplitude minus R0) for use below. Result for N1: 671.4 Hz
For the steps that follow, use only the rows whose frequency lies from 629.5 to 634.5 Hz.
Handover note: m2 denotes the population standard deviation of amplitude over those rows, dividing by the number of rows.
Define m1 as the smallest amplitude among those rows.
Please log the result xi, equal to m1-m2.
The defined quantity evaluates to 39.1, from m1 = 41.76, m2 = 2.7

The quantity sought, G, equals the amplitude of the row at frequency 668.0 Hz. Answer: 51.85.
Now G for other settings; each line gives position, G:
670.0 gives 47.1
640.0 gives 51.03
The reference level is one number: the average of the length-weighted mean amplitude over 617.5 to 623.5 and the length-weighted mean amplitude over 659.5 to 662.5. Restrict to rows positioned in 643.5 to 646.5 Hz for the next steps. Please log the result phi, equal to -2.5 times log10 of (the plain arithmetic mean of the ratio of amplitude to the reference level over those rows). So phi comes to 0.163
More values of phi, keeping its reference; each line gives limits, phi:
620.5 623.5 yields 0.069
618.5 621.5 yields 0.054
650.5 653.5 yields 0.090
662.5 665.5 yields -0.042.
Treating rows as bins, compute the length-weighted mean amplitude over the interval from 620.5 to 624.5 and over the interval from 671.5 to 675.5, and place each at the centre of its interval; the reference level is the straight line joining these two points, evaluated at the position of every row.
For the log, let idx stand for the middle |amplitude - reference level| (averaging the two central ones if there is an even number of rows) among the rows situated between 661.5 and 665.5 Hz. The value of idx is 4.4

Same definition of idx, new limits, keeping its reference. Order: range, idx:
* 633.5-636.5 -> 0.6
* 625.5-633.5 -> 2.1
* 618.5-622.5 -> 1.1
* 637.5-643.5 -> 1.6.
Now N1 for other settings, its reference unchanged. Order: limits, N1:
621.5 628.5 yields 624.8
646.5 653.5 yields 649.3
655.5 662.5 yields 660.1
